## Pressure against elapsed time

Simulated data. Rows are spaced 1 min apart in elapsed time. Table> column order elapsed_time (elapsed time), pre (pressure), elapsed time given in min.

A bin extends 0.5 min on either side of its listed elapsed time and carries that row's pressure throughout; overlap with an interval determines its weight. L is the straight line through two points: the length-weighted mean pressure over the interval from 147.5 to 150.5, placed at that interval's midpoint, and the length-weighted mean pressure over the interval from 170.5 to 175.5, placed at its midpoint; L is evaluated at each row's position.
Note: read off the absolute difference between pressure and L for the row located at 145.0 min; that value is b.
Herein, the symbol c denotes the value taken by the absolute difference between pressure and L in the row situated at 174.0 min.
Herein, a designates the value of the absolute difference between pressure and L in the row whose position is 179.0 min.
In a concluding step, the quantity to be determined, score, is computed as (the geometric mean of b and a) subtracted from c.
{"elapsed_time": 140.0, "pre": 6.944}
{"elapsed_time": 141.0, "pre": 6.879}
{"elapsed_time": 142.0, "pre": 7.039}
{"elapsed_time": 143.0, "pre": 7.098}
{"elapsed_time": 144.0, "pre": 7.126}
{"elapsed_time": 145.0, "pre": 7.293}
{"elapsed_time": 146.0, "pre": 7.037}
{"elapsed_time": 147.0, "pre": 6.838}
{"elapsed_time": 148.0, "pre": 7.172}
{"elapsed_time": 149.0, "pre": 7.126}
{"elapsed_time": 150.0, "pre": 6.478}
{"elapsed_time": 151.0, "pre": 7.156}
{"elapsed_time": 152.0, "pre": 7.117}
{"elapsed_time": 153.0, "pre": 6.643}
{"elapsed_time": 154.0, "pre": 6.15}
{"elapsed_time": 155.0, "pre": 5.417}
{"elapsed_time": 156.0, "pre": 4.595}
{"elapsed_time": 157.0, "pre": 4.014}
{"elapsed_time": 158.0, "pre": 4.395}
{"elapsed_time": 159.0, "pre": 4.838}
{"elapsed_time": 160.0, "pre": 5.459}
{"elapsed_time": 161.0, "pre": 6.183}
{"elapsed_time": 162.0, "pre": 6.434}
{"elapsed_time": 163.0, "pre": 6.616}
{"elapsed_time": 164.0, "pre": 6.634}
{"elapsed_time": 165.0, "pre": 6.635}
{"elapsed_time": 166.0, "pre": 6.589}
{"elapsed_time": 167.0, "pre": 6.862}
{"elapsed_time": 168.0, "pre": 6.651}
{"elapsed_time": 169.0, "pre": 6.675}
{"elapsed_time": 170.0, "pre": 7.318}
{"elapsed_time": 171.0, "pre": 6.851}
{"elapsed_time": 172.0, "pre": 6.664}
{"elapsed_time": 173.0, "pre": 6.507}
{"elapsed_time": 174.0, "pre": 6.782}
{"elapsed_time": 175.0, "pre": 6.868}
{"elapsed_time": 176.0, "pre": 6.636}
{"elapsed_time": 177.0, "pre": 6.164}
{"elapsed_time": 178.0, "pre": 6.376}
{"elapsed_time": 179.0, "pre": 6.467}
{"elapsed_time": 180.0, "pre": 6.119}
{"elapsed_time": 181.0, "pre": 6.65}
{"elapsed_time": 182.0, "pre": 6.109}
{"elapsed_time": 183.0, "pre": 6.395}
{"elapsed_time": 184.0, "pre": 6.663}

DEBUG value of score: -0.2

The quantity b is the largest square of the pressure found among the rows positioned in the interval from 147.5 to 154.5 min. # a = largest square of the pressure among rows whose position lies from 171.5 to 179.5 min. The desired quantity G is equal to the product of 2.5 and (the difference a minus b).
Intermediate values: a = 47.2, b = 51.4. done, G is -11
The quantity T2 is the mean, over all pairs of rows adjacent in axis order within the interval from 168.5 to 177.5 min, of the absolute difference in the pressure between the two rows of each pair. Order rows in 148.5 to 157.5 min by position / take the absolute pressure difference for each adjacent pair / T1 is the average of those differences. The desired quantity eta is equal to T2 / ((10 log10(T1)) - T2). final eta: -0.111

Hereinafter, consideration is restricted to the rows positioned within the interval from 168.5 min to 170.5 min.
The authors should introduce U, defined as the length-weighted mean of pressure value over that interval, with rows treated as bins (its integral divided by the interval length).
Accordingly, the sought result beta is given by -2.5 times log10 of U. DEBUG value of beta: -2.11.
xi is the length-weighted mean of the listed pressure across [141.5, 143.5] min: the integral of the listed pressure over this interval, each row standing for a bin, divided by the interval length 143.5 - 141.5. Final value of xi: 7.07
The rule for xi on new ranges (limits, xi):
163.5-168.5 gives 6.67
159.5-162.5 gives 6.03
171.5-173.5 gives 6.59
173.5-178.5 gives 6.57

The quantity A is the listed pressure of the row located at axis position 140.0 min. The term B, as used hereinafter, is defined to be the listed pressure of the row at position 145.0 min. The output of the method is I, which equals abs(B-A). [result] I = 0.35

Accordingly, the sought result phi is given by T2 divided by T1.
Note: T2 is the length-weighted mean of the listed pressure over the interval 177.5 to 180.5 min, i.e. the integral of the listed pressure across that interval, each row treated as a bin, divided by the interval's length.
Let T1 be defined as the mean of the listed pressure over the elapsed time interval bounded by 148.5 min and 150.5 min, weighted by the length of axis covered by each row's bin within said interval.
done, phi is 0.93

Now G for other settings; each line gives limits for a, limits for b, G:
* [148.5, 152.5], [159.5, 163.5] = 19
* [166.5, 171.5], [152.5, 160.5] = 24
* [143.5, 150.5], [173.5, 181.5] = 15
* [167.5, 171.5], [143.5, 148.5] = 1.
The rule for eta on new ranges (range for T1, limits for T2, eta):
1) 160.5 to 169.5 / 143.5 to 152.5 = -0.032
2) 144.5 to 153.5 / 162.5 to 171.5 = -0.042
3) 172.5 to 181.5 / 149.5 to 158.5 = -0.087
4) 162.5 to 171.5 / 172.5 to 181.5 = -0.040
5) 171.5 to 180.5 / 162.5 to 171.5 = -0.032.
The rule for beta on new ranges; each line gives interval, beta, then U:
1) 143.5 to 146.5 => -2.14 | 7.2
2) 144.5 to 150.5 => -2.11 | 7.0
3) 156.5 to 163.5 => -1.83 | 5.4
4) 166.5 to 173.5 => -2.08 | 6.8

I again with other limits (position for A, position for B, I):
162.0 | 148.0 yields 0.74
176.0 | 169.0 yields 0.04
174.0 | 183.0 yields 0.39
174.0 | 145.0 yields 0.51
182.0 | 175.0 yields 0.76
